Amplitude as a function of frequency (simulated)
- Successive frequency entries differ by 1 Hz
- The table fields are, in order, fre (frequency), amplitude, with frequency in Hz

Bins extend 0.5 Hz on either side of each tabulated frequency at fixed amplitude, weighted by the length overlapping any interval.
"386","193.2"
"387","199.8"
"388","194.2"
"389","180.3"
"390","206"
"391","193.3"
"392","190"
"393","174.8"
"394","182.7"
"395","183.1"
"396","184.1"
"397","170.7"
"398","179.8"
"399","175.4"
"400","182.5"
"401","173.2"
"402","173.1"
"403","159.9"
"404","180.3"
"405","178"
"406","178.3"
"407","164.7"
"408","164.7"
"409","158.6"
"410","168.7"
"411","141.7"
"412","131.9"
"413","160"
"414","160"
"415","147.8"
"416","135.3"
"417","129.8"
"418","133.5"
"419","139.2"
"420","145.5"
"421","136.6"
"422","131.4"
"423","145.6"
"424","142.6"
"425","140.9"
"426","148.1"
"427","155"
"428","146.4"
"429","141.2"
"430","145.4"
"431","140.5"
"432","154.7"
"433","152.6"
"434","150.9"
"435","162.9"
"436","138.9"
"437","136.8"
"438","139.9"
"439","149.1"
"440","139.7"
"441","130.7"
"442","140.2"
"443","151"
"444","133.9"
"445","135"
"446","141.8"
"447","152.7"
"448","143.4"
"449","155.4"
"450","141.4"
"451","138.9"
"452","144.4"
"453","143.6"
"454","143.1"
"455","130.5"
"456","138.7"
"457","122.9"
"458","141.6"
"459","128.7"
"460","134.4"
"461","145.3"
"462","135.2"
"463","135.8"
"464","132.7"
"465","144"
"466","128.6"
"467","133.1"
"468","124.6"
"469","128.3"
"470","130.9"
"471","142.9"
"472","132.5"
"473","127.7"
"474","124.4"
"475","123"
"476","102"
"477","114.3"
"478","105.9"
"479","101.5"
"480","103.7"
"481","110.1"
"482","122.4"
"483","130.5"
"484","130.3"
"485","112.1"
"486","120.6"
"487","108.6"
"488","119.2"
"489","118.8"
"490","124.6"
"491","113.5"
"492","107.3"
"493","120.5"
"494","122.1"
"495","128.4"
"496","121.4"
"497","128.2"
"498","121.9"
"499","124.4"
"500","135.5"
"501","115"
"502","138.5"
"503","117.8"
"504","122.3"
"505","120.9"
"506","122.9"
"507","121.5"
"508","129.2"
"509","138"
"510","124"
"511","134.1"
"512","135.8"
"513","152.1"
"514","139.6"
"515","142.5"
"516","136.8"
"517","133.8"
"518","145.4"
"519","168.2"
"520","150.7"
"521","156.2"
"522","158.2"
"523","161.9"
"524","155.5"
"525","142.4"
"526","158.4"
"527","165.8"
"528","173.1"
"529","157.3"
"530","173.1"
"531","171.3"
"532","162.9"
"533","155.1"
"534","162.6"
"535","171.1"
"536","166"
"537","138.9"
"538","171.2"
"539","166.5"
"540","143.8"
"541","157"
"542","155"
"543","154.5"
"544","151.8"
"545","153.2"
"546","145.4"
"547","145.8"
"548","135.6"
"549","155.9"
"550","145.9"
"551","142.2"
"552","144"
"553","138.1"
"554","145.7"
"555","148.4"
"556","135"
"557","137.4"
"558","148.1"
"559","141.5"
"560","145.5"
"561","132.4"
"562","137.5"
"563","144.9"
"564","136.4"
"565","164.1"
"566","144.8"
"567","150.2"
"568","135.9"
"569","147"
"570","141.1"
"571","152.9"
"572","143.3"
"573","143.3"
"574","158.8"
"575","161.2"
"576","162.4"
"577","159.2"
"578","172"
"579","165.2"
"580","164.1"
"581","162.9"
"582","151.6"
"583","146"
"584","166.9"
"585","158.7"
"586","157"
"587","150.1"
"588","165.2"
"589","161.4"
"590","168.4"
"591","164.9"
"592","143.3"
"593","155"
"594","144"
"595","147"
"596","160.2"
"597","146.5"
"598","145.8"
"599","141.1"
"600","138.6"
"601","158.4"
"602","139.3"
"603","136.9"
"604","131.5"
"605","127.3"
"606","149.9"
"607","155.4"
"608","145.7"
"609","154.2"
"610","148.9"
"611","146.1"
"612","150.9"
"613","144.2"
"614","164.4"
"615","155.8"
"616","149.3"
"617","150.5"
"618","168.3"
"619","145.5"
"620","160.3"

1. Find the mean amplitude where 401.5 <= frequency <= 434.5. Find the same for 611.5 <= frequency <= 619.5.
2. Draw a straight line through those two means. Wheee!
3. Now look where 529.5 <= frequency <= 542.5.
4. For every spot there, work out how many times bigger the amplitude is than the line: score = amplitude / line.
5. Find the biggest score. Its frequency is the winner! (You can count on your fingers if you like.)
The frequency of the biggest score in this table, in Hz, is 530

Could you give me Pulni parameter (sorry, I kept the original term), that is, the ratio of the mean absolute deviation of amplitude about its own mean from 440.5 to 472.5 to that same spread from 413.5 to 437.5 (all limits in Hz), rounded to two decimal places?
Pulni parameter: 0.94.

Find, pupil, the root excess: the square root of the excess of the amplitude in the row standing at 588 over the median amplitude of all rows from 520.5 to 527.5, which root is 2.65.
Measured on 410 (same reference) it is 3.24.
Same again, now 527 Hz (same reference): 2.76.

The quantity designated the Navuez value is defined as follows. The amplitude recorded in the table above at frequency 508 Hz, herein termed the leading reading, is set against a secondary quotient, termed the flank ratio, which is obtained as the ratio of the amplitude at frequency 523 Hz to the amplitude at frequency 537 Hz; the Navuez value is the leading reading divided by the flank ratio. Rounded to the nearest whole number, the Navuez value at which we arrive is 111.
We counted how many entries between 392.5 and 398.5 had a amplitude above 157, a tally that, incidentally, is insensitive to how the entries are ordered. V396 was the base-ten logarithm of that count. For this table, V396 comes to 0.78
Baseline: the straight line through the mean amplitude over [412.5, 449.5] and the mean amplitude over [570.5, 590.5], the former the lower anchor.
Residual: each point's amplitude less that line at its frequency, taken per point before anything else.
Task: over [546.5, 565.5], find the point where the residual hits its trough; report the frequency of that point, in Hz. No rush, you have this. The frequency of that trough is 561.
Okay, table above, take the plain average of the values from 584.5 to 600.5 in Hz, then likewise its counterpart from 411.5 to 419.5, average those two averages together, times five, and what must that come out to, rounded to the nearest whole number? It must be 738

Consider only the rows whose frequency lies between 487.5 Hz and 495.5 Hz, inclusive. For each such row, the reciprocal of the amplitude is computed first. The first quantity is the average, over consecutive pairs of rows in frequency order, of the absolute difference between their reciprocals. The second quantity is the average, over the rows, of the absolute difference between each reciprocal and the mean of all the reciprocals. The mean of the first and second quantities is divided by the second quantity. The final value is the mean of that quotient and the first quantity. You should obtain 0.60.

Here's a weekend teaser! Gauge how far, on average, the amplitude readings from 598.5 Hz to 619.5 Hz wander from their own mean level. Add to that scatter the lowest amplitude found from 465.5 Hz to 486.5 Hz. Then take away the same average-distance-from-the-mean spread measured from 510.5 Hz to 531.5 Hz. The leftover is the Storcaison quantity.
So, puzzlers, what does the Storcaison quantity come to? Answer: 98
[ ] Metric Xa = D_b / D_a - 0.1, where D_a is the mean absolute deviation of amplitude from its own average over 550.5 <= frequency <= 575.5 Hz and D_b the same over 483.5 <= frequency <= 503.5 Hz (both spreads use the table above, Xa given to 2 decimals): 0.93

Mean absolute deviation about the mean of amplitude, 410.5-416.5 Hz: 10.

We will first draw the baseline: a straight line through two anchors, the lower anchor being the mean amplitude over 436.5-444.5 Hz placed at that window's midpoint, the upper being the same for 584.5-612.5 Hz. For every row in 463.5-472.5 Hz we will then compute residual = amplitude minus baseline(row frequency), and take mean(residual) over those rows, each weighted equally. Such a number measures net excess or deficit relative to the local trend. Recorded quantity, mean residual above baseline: -9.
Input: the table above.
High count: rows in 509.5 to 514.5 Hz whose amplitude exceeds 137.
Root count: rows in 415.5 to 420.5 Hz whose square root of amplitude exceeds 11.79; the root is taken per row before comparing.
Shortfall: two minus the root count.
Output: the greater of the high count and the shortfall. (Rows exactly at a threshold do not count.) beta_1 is 2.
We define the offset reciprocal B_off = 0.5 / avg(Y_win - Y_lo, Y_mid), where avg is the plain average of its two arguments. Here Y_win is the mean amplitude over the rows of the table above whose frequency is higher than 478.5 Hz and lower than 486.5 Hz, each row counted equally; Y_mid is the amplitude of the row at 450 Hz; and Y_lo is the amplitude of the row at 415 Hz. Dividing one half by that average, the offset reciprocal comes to 0.0091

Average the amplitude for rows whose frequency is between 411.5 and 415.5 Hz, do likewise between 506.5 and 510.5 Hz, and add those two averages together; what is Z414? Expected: 278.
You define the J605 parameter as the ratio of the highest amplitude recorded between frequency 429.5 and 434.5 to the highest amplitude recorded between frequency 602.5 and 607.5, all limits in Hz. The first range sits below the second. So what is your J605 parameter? 1.00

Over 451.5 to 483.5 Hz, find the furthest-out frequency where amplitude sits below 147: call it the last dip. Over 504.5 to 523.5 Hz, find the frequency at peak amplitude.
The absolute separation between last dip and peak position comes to 36 Hz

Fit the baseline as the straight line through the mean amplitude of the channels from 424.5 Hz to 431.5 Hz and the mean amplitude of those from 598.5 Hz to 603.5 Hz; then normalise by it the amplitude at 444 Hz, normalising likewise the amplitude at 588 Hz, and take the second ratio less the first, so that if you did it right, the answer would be 0.232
